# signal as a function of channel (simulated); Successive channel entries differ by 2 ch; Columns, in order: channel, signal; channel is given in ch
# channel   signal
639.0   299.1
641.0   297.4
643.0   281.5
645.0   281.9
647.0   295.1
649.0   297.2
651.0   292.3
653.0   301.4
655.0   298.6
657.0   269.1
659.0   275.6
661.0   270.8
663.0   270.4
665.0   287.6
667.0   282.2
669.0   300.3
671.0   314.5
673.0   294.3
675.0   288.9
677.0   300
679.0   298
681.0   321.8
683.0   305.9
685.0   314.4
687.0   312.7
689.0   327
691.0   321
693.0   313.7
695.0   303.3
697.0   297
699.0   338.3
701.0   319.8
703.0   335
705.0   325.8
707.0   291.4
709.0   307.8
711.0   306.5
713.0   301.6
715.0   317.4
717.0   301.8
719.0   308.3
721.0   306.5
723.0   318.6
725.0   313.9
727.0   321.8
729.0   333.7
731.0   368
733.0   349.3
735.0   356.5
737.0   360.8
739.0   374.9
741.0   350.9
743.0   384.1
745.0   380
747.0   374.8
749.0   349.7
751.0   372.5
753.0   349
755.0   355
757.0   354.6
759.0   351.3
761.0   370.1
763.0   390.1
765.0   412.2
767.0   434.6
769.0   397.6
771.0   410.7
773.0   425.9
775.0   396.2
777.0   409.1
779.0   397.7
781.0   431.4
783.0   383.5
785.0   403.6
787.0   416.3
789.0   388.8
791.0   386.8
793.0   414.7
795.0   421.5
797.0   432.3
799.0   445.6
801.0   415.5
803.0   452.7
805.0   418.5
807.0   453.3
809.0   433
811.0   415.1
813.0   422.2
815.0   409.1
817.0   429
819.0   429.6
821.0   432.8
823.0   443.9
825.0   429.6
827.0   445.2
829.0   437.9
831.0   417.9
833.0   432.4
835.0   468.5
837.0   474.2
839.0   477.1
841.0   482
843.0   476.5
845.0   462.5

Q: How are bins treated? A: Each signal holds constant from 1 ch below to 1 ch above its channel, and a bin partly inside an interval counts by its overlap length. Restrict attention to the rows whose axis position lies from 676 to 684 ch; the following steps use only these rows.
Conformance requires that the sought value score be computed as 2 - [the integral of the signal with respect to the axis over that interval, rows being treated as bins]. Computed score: -2449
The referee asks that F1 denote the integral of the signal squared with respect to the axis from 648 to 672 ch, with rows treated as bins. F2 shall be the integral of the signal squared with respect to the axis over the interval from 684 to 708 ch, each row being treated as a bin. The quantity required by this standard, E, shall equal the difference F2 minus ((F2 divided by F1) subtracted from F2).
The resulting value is 1.2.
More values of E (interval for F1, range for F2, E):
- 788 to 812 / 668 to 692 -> 0.5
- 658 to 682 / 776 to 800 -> 2.0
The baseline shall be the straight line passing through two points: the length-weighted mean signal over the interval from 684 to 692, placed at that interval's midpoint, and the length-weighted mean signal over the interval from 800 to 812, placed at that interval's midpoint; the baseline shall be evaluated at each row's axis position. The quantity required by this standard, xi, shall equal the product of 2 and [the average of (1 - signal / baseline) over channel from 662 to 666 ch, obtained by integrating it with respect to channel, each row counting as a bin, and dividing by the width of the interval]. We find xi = 0.11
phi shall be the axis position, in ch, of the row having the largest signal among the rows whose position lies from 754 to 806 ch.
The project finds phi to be 803.0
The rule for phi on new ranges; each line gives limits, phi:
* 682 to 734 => 731.0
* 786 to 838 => 837.0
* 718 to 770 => 767.0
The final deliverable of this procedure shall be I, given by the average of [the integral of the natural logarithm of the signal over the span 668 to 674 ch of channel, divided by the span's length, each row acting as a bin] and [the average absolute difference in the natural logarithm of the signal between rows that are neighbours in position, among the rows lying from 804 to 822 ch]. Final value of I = 2.87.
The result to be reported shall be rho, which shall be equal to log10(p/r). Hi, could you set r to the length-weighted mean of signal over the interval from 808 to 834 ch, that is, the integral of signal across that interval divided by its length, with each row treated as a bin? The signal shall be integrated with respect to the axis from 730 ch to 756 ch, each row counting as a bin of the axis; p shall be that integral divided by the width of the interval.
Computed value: -0.07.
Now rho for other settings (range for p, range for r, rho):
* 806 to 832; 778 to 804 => 0.02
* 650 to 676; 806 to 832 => -0.17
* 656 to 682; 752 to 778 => -0.13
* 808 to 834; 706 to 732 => 0.13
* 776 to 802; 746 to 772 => 0.04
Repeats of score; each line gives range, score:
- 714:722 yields -2466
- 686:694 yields -2547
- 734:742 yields -2884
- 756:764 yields -2930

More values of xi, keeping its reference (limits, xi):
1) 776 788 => 0.01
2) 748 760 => 0.14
